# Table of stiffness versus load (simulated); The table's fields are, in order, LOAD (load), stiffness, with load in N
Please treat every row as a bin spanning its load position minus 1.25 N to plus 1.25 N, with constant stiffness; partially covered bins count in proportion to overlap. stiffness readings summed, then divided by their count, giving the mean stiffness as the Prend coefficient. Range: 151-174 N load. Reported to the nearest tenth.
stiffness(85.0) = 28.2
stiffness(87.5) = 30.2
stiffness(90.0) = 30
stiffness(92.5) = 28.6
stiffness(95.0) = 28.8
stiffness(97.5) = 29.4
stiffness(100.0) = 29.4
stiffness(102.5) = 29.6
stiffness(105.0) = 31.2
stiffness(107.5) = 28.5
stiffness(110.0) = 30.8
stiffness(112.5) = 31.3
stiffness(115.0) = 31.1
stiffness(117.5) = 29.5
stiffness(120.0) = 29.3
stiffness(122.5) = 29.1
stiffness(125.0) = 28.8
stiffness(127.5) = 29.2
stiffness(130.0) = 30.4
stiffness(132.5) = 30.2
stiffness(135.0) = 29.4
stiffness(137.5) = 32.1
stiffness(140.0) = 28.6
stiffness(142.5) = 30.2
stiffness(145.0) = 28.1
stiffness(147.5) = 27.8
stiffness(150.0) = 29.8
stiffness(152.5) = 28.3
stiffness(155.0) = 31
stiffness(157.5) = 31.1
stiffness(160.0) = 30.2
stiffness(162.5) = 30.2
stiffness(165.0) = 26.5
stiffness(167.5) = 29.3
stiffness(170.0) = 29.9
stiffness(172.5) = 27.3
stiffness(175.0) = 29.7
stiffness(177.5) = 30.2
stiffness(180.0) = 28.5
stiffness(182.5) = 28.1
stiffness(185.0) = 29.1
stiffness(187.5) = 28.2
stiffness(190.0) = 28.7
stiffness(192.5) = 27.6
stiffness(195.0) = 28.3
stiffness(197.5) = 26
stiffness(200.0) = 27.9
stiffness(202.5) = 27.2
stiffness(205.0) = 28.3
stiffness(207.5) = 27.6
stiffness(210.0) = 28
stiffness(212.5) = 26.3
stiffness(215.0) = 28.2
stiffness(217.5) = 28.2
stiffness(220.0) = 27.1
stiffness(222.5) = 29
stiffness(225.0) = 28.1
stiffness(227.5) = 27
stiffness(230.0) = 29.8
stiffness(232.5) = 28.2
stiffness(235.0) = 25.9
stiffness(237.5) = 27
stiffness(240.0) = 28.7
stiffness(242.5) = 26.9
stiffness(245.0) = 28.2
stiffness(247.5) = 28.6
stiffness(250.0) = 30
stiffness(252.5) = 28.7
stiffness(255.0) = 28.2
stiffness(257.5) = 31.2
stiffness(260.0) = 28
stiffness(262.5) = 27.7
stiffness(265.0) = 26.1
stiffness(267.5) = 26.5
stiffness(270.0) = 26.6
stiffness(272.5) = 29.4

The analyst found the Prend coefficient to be 29.3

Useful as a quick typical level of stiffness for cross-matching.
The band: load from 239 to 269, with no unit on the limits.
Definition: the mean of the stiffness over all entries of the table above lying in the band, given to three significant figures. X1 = 28.2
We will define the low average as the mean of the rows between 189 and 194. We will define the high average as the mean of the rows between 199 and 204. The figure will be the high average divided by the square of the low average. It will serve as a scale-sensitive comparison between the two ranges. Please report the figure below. 0.0348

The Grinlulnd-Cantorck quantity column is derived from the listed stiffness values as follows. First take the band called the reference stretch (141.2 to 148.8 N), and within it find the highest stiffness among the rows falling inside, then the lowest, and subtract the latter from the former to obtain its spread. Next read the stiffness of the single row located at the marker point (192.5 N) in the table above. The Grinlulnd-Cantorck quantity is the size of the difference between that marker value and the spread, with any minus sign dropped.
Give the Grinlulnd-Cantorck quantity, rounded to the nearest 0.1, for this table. 25.2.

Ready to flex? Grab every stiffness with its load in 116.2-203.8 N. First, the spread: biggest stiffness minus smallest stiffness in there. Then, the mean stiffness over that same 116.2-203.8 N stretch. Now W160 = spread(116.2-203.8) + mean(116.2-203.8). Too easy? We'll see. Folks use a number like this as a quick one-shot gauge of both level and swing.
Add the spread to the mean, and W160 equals 35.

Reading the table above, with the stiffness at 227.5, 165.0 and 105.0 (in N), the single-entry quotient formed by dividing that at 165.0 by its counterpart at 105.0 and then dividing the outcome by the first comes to 0.031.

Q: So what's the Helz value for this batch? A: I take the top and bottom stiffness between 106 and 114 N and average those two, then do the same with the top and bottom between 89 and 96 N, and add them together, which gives 59.2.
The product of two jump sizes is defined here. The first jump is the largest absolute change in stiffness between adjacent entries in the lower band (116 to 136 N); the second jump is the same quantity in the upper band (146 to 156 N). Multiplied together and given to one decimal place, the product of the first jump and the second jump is 3.2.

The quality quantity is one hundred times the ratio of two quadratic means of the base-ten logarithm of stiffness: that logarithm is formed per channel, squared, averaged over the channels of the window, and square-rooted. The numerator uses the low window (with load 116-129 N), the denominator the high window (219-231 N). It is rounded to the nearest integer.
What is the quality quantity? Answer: 101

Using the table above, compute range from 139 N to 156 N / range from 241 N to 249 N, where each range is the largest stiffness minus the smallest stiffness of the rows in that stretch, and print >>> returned 1.9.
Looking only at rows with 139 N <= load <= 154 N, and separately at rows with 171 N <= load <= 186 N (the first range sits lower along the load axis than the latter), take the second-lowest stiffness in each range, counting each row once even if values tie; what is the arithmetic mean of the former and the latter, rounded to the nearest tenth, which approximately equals 28.1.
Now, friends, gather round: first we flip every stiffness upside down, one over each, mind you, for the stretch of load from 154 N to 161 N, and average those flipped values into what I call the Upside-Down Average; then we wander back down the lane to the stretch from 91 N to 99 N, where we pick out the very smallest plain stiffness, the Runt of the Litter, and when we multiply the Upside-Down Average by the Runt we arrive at 0.93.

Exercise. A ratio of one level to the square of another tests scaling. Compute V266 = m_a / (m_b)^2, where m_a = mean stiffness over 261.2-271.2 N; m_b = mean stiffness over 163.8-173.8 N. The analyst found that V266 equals 0.0335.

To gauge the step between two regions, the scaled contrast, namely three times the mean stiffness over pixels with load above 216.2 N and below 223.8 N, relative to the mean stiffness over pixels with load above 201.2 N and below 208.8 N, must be 3.04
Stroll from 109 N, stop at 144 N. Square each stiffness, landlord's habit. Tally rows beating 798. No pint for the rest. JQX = 14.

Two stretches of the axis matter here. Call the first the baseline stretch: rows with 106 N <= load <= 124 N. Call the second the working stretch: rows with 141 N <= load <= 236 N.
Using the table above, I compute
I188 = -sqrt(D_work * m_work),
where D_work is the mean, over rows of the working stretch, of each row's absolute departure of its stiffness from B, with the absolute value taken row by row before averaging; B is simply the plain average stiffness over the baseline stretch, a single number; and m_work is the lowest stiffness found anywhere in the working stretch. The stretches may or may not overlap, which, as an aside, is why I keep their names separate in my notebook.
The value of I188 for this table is -6.6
